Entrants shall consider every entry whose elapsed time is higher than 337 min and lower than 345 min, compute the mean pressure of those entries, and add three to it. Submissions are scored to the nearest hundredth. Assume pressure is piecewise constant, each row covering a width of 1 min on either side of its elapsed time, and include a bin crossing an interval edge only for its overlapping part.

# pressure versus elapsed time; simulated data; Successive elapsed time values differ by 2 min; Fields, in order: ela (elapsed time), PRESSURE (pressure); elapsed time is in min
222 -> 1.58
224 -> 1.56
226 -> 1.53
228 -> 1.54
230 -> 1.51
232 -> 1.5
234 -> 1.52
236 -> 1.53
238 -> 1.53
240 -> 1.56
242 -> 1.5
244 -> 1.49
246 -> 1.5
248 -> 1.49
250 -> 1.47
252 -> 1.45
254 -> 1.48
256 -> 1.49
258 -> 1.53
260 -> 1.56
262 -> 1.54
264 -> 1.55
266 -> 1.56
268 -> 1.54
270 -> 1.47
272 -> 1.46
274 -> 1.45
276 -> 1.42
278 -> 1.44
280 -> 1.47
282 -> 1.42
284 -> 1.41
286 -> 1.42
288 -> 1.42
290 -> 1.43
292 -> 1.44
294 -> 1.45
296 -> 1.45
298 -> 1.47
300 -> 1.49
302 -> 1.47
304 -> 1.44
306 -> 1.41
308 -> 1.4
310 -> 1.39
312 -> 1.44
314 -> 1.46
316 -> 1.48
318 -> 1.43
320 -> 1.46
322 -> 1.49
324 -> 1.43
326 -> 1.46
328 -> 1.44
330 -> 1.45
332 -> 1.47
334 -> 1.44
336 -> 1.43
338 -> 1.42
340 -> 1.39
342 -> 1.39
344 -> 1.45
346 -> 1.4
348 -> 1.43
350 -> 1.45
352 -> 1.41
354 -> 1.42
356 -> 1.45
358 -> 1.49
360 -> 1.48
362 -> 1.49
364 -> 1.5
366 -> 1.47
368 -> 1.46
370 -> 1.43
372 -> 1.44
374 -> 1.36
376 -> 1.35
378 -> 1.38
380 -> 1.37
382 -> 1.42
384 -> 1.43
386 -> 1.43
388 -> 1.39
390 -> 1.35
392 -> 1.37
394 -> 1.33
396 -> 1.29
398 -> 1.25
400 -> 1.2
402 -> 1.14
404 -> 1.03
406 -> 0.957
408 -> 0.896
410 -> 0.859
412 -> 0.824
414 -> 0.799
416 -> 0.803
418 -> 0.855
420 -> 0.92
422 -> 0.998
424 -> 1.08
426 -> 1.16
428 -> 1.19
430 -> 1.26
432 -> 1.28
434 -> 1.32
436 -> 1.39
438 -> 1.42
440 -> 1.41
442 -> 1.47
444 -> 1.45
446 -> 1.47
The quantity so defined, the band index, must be 4.41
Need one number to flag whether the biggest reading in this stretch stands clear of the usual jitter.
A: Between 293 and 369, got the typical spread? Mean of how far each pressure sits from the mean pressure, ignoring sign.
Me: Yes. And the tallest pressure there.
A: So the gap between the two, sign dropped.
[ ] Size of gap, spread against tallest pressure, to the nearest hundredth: 1.48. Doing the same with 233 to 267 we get 1.53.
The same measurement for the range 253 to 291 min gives 1.51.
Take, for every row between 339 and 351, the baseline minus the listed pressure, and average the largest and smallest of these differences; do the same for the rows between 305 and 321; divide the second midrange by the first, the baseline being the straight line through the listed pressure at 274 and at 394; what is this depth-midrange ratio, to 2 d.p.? 0.59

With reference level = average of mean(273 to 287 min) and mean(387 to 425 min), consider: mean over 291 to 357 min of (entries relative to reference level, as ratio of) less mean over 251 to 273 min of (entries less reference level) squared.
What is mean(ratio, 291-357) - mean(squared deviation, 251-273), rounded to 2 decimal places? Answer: 1.08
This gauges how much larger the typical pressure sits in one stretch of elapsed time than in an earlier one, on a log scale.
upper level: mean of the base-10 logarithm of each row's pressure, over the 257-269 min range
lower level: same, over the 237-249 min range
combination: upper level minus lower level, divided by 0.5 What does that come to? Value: 0.02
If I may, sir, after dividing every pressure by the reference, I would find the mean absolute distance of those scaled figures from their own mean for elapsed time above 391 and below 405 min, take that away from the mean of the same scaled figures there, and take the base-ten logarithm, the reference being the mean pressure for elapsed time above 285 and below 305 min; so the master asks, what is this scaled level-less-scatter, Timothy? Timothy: -0.10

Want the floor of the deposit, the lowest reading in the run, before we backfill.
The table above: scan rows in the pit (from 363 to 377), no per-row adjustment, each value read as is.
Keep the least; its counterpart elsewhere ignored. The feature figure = 1.35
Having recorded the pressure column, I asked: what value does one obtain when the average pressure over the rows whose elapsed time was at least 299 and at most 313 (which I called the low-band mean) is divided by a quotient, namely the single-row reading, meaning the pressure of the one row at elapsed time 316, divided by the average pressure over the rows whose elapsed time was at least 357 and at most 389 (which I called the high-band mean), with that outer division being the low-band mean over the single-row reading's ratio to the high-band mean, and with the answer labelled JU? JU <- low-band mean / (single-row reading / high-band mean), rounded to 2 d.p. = 1.39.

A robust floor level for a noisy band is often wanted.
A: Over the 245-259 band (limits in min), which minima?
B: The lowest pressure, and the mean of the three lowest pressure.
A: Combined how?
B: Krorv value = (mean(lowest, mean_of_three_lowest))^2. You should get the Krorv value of 2.13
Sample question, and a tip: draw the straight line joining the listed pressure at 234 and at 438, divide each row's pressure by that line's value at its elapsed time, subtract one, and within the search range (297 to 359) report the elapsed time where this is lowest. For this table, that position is 310 min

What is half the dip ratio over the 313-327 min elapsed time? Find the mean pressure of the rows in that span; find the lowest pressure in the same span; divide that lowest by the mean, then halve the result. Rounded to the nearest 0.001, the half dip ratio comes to 0.490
